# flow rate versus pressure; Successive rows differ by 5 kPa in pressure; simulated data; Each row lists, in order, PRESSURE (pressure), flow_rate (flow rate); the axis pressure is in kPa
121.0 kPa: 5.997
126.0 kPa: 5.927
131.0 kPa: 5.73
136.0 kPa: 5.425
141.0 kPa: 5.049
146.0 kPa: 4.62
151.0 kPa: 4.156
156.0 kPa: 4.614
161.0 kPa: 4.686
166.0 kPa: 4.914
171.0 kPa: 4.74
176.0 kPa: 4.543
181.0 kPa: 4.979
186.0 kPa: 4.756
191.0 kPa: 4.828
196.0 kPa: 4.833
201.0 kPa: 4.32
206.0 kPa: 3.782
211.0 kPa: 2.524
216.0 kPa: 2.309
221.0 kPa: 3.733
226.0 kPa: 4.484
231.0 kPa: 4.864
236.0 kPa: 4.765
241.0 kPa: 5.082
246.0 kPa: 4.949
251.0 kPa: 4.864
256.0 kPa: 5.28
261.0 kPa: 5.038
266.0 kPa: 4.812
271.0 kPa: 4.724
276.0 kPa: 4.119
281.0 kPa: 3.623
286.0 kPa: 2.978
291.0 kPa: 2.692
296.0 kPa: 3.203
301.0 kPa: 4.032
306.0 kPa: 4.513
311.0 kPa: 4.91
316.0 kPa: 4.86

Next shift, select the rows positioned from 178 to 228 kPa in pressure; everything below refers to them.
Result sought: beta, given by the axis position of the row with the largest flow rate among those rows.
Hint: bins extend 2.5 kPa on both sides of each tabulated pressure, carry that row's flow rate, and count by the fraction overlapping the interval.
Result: 181.0 kPa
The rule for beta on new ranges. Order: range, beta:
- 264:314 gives 311.0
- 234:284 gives 256.0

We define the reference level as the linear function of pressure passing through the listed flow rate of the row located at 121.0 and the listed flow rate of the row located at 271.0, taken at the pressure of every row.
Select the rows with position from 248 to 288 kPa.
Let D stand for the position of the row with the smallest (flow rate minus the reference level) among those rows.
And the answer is 286.0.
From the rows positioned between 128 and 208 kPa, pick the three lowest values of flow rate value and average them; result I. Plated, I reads 4.1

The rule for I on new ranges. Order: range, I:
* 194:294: 2.5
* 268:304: 3.0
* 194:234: 2.9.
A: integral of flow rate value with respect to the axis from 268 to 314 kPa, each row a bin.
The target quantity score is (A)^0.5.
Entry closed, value 13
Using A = 179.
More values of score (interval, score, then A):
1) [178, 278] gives 21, 445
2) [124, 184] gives 17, 296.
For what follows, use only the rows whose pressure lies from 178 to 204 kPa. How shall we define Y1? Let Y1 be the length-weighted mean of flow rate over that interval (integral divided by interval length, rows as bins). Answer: 4.7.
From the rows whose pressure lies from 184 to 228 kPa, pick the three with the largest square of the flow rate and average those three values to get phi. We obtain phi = 23.1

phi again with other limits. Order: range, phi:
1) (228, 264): 26.4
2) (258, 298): 23.6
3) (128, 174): 29.3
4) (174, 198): 23.8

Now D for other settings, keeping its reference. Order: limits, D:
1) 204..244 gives 216.0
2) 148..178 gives 151.0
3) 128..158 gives 151.0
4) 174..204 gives 201.0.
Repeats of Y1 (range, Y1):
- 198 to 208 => 4.1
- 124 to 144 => 5.5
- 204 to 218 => 2.9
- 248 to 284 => 4.6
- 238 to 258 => 5.0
